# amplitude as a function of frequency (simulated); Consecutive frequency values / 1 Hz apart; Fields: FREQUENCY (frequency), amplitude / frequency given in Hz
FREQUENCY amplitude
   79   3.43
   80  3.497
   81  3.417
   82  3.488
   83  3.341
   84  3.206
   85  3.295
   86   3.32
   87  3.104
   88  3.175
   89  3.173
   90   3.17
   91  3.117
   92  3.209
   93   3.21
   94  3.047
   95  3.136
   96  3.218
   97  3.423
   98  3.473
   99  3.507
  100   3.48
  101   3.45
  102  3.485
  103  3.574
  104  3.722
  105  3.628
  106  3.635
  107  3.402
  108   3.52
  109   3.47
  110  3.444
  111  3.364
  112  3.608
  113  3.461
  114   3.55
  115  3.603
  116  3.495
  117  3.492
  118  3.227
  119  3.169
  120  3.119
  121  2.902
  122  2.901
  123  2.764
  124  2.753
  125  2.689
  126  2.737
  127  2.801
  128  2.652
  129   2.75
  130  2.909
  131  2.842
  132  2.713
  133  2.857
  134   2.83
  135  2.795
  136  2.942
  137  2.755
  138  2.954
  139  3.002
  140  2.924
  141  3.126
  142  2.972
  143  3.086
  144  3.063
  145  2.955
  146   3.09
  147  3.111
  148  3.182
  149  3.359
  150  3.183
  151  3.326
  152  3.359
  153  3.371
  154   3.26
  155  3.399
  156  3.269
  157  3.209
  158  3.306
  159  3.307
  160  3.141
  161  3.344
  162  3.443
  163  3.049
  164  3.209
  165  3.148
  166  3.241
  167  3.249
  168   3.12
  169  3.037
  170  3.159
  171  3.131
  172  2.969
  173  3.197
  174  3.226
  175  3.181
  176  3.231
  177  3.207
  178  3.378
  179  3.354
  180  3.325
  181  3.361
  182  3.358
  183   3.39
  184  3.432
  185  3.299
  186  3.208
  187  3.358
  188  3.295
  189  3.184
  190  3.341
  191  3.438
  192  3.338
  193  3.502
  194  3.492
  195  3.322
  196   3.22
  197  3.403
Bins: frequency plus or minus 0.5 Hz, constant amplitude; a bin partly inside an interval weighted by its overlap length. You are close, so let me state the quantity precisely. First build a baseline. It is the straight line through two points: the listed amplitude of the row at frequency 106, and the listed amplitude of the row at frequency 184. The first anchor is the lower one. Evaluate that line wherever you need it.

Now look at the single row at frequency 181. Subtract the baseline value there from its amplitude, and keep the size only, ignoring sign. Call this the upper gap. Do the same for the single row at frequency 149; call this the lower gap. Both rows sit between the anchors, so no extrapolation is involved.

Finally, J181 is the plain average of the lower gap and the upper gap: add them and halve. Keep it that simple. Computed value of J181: 0.12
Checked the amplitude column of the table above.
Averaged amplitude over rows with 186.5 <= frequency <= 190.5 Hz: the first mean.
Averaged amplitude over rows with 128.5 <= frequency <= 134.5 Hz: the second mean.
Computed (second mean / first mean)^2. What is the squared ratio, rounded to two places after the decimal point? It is 0.73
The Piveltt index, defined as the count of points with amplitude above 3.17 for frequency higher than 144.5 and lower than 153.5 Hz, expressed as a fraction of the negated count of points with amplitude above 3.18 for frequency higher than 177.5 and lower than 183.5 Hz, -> -1.0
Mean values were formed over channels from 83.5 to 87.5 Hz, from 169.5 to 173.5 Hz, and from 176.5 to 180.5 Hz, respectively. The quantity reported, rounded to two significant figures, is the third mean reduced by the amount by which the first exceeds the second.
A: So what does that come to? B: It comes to 3.2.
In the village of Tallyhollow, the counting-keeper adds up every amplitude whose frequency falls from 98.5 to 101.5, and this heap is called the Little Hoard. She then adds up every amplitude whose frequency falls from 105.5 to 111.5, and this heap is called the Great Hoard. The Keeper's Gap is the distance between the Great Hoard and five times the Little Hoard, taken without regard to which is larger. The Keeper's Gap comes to 31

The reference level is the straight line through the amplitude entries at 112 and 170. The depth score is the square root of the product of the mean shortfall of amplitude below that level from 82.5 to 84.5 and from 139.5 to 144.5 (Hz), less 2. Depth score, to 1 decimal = -1.6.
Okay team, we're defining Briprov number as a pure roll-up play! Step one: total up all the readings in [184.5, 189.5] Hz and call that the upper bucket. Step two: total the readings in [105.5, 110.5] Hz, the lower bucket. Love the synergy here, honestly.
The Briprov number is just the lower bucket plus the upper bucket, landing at 33.8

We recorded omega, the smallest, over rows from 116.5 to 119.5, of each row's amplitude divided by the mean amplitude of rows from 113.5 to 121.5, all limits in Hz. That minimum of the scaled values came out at 0.95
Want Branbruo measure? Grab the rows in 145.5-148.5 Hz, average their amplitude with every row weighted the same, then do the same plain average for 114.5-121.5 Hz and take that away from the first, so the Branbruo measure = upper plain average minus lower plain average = -0.16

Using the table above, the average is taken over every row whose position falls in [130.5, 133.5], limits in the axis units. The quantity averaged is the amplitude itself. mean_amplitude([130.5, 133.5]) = 2.80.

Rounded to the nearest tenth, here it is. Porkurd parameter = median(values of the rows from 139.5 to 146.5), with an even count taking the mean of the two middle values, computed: 3.1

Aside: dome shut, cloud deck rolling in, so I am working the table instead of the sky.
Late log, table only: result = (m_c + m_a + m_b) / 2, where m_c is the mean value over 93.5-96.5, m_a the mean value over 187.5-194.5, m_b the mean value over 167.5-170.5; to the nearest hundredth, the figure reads 4.80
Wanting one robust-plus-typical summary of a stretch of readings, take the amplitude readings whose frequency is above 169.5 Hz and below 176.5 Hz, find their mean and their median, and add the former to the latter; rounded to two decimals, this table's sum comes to 6.34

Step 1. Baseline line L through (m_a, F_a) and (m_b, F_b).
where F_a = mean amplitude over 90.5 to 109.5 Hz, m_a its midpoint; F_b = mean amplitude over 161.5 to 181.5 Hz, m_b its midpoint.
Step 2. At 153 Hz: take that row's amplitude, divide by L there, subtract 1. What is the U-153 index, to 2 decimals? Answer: 0.03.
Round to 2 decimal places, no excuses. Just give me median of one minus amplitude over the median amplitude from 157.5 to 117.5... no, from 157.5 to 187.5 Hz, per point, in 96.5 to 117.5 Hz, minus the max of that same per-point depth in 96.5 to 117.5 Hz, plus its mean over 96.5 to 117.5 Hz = -0.13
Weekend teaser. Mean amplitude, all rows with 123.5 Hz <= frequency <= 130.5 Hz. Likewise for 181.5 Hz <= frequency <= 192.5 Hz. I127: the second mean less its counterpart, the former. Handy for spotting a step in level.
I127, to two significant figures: 0.58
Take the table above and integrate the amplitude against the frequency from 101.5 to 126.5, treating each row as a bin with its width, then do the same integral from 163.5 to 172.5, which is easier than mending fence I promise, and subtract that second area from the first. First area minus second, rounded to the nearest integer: 54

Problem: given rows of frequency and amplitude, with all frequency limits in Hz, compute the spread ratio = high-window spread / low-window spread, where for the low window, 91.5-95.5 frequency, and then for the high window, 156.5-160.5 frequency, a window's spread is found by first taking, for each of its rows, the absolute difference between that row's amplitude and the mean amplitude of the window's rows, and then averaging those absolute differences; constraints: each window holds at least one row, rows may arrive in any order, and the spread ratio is 1.1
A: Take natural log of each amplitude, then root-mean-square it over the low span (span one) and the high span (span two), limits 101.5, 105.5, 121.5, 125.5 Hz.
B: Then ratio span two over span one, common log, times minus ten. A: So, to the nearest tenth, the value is 1.0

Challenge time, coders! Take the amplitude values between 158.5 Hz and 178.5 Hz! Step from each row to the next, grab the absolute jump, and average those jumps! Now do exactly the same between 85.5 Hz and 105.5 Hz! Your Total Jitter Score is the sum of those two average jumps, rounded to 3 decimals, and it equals 0.197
